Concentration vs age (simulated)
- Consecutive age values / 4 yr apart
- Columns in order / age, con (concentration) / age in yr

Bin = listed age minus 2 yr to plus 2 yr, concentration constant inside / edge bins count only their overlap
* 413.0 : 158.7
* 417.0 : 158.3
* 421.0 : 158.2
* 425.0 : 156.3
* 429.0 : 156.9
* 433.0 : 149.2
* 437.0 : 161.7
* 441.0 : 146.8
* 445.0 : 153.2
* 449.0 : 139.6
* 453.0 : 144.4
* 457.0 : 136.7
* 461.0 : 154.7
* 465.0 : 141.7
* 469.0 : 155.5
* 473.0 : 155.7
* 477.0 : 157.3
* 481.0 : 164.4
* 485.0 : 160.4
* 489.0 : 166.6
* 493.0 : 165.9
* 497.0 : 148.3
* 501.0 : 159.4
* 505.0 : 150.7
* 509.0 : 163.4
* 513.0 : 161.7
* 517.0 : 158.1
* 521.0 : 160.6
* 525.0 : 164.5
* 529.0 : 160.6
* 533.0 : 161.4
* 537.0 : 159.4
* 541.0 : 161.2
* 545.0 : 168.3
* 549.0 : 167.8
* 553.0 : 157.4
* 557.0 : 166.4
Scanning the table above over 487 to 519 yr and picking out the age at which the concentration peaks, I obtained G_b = 489.0 yr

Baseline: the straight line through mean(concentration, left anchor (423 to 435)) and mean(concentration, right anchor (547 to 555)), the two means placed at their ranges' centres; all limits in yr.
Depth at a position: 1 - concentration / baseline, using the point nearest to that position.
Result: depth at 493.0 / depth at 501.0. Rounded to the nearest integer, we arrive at 27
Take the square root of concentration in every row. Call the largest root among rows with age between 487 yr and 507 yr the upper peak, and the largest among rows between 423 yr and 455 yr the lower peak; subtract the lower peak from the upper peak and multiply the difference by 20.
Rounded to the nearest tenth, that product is 3.8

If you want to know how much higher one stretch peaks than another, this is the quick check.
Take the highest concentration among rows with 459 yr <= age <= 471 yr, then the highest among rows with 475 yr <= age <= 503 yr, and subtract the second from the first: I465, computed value -11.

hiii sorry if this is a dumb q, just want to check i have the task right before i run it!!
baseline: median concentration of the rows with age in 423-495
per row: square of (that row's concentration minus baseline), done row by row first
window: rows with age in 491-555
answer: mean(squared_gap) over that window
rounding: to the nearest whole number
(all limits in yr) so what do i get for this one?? 52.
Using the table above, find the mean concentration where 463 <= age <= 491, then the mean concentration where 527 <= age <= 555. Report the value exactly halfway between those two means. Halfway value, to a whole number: 160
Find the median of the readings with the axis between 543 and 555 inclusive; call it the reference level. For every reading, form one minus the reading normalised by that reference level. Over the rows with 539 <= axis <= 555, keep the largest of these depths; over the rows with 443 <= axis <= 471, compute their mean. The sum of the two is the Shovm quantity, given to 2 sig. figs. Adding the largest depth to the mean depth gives 0.19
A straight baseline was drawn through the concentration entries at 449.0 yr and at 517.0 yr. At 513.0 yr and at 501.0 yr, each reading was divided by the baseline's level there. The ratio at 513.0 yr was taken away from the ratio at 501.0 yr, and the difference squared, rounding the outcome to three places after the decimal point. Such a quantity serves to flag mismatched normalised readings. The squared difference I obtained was 0.000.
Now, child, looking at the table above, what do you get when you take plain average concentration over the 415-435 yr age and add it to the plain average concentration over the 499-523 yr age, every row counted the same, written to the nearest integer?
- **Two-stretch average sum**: 315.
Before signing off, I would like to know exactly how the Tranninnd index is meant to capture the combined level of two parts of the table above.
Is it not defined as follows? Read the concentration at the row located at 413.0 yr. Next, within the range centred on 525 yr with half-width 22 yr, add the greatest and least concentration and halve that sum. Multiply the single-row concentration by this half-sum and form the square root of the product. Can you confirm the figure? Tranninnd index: 159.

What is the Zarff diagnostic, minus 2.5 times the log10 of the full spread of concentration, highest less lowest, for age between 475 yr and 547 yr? -3.25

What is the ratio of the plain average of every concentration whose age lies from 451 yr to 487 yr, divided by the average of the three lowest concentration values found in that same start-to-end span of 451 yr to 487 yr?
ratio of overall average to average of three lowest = 1.08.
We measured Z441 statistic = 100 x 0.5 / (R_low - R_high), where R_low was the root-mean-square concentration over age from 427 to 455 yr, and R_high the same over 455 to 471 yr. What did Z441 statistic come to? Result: 16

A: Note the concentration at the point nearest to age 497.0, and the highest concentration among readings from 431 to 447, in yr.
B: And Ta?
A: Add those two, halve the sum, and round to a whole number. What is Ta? 155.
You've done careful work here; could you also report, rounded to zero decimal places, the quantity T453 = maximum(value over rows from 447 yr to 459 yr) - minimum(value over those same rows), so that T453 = 8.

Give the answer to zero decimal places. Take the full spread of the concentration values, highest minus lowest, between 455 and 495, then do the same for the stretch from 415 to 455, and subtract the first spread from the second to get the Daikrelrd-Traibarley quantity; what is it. -8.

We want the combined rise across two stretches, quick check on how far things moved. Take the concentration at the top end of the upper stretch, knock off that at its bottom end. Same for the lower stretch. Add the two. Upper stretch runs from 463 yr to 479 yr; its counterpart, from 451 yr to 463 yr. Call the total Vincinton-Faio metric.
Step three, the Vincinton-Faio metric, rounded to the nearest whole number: 26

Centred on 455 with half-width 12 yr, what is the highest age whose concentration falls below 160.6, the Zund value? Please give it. 465.0 yr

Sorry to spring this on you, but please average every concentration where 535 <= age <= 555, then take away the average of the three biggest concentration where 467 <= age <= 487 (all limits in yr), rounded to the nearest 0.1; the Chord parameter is 2.1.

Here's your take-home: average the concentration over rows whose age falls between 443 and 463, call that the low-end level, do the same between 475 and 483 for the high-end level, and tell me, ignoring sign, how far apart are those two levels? 15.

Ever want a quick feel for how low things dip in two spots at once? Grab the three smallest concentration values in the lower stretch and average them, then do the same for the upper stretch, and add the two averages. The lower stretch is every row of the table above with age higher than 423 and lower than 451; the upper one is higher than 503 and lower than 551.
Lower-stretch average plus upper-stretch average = 301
